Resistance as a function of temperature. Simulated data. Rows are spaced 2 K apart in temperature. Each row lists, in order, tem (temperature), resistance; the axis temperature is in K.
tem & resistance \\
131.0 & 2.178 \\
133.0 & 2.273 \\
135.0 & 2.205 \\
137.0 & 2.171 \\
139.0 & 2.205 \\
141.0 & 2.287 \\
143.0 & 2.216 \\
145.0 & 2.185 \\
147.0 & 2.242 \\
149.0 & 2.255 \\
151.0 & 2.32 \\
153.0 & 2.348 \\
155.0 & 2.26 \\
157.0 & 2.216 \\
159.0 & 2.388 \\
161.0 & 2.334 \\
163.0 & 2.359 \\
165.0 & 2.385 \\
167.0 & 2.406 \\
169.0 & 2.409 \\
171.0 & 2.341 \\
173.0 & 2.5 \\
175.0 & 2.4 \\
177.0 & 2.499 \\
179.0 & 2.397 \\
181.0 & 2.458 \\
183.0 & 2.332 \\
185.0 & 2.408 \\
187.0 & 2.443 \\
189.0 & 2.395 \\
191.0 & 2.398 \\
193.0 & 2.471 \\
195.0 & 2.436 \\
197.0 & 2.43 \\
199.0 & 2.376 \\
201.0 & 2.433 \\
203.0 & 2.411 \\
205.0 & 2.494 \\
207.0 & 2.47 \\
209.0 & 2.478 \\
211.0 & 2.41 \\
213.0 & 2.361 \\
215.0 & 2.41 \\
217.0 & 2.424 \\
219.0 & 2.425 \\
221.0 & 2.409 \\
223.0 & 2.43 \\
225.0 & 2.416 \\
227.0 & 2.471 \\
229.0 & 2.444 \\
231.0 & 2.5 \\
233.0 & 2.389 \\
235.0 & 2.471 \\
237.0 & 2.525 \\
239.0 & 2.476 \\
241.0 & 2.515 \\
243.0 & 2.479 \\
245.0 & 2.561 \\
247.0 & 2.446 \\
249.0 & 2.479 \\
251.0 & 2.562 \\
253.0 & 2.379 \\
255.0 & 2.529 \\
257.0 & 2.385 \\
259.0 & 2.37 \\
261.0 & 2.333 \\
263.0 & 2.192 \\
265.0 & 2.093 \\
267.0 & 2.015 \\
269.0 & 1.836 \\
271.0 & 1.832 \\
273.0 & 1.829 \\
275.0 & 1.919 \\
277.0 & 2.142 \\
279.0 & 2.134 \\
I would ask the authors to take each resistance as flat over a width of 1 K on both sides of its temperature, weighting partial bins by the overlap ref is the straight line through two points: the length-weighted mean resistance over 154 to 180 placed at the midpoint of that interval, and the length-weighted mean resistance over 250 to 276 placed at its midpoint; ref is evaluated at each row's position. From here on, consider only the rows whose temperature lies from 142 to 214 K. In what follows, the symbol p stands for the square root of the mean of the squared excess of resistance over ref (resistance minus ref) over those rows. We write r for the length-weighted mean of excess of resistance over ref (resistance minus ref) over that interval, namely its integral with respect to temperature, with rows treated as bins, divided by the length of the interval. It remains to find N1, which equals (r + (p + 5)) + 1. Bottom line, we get 6.15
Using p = 0.12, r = 0.03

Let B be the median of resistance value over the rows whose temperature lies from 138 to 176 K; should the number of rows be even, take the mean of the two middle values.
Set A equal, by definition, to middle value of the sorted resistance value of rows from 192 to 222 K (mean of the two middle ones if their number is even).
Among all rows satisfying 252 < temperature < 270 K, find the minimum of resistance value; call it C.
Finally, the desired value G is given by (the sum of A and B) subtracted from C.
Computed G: -2.92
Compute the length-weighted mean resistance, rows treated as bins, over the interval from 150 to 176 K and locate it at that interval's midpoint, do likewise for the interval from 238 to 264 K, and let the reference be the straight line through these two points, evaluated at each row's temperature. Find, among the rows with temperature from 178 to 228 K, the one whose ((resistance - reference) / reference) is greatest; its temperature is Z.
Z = 205.0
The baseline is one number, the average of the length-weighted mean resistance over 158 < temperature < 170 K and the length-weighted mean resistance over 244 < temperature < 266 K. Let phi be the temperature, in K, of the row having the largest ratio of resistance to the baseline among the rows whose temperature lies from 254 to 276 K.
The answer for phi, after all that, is 255.0 K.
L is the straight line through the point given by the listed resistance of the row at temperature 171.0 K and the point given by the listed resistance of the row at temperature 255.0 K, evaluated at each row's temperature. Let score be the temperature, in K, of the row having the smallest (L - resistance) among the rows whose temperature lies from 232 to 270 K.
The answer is 245.0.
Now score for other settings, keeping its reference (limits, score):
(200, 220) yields 205.0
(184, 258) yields 193.0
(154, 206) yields 173.0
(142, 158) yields 153.0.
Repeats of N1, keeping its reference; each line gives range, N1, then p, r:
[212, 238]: 6.37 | 0.19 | 0.18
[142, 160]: 6.02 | 0.16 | -0.14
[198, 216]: 6.28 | 0.14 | 0.13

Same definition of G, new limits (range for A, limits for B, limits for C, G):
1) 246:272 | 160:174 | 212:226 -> -2.39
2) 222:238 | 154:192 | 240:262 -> -2.52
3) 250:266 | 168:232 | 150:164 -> -2.58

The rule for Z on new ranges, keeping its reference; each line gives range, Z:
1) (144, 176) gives 173.0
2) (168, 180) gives 173.0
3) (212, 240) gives 237.0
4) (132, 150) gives 141.0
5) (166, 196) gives 173.0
